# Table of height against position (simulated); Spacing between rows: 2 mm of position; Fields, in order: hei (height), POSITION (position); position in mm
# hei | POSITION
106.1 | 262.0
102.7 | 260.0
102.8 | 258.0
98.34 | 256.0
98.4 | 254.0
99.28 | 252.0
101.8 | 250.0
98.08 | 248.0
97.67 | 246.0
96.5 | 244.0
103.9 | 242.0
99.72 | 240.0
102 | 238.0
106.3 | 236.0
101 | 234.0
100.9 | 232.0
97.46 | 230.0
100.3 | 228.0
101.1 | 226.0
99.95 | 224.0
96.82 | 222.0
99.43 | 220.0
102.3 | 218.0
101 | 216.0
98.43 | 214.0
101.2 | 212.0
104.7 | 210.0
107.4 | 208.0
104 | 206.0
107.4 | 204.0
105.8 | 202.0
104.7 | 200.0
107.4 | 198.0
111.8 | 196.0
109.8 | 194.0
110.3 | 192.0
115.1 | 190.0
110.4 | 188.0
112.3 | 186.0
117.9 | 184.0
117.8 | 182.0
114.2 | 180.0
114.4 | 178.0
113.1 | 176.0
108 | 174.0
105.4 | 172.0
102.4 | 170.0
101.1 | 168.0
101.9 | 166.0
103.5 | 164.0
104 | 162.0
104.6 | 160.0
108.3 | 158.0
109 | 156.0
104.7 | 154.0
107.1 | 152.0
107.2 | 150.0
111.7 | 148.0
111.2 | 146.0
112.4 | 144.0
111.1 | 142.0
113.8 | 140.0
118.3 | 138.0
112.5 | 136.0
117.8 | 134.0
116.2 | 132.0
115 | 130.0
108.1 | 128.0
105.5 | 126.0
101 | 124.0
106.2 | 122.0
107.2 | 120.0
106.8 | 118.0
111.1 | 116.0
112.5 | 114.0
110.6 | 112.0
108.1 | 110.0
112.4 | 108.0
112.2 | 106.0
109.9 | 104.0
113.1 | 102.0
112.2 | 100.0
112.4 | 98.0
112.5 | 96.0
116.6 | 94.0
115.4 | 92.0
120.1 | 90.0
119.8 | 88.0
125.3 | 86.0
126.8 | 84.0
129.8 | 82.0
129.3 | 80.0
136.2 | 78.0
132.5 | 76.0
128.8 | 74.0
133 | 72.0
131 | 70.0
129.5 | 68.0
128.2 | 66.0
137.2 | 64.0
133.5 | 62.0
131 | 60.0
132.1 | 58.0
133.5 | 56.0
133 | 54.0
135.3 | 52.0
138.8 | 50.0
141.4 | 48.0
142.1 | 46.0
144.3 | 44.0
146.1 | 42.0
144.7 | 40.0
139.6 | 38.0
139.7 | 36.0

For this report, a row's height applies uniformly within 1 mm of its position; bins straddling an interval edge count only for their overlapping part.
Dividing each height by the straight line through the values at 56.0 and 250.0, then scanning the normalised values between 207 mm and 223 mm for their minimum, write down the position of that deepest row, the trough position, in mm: 222.0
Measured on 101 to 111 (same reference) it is 110.0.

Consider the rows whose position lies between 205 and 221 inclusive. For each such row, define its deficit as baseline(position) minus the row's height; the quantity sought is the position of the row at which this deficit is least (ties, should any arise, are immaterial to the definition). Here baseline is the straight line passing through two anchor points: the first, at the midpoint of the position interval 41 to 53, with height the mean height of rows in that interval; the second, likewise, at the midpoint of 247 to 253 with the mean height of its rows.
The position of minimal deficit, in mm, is 208.0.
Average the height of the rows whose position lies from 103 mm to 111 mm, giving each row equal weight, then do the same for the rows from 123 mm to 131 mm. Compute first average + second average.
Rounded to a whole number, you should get 218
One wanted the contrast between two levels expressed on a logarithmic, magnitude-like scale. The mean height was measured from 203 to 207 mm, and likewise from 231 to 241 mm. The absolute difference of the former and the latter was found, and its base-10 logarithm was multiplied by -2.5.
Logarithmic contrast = -1.4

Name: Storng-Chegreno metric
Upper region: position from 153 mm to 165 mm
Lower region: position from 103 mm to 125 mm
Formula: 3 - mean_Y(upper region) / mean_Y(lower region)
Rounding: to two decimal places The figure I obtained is 2.03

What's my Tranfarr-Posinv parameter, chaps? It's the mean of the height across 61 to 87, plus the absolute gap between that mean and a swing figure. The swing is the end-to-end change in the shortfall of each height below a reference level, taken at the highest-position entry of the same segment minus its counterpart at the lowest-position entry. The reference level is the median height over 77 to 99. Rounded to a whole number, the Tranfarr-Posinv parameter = 254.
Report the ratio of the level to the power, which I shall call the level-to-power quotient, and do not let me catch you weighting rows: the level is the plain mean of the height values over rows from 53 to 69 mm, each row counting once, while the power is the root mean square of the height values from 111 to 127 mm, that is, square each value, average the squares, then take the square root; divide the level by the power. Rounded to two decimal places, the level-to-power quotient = 1.23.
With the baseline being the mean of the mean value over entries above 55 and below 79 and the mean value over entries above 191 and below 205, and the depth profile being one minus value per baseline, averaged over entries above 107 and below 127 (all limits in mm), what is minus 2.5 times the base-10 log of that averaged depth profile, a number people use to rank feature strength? 2.5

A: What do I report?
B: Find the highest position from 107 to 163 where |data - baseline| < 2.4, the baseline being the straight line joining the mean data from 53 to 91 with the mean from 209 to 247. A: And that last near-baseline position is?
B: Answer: 138.0 mm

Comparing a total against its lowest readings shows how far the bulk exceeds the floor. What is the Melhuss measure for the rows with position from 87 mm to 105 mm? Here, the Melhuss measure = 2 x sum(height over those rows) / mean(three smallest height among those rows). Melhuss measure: 18.5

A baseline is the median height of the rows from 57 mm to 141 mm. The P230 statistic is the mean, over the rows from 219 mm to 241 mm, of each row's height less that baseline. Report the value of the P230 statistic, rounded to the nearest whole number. -15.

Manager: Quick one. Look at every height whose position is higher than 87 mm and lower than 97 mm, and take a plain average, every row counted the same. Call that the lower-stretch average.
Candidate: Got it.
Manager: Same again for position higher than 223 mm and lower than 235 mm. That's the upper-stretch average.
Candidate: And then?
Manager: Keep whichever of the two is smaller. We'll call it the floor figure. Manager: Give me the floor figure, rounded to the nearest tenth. 100.1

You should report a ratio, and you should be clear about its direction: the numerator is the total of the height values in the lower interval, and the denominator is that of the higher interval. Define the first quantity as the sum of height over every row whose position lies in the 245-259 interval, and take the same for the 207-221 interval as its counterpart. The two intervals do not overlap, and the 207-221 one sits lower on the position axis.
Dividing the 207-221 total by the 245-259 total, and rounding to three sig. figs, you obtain 1.03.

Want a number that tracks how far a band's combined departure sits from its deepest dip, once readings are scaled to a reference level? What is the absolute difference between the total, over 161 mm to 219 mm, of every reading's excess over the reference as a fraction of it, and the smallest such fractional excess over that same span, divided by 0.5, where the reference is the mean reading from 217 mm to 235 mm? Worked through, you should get 4.4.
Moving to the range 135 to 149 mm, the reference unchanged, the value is 1.6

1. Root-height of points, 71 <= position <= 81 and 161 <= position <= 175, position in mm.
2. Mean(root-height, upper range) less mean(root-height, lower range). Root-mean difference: -1.3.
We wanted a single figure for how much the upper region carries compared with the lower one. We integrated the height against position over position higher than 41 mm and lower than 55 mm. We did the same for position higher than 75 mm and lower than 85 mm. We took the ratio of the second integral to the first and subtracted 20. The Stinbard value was -19.3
